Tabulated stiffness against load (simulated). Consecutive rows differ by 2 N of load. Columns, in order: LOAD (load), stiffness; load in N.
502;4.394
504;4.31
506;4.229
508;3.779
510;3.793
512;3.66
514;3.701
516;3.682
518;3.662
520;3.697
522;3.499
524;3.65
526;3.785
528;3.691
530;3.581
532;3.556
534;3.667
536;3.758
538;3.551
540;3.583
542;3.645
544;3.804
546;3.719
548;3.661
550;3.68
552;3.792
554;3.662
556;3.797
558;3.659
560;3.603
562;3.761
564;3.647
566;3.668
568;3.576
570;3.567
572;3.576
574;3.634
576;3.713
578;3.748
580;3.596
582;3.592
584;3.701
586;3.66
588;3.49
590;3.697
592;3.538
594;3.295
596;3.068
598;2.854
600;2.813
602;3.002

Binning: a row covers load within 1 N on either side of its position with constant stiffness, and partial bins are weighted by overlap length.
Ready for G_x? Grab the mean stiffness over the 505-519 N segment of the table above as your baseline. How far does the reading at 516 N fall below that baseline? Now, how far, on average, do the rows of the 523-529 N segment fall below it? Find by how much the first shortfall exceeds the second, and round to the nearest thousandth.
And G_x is 0.027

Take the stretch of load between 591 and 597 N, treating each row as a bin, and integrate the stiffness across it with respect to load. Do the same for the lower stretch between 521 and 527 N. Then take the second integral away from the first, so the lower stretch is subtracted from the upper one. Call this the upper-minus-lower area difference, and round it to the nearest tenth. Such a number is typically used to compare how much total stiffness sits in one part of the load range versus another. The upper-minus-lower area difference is -2.1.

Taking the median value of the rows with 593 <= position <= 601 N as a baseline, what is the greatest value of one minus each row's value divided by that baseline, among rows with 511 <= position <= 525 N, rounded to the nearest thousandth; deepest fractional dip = -0.182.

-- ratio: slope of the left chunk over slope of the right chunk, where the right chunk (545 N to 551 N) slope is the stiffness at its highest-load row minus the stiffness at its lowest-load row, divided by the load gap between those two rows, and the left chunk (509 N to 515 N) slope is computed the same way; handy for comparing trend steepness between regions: 2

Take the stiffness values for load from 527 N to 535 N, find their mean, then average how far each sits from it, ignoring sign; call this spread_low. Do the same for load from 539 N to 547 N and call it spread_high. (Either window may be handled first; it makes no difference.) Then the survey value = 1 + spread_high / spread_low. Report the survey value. 2.3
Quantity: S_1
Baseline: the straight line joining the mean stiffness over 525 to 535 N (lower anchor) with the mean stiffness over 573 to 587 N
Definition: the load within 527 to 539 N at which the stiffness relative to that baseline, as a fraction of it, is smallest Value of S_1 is 538 N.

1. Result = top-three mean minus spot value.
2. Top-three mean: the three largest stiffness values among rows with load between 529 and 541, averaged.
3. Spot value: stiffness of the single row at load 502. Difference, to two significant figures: -0.72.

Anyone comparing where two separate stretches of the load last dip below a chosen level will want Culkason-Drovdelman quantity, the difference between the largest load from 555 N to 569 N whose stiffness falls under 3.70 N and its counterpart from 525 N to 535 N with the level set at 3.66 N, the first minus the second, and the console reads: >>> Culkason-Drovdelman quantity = 36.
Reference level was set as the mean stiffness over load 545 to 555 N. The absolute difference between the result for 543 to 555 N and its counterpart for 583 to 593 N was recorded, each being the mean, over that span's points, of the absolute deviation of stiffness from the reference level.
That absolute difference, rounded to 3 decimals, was 0.034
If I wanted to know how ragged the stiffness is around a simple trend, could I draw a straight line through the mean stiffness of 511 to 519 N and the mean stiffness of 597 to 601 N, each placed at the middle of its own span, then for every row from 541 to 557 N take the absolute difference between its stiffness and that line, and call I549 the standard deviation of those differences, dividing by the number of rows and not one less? 0.0873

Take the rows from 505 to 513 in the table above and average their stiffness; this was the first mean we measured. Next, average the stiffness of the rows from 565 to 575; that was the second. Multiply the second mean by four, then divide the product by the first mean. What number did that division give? 3.73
